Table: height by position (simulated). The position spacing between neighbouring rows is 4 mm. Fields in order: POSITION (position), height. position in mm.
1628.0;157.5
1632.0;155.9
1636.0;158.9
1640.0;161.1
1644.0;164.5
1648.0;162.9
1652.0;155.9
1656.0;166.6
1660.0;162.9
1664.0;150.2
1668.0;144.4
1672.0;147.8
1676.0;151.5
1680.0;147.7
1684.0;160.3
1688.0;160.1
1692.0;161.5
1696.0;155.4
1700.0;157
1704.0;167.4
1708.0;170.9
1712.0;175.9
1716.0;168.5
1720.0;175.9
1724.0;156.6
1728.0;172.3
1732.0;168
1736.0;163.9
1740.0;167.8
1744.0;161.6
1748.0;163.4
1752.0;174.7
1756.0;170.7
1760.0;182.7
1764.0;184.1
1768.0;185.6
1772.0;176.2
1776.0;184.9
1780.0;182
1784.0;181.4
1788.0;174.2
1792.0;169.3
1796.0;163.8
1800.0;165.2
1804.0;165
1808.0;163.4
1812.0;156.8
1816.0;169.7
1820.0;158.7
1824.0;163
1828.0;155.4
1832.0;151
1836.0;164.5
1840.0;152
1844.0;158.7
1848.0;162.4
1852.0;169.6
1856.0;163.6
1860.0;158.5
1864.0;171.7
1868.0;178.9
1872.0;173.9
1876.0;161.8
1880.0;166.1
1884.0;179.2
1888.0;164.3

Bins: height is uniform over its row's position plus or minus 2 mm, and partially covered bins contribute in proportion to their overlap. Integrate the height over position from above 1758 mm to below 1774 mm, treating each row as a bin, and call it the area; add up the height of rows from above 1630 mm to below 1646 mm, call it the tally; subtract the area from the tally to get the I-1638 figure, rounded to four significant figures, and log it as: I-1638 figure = -2274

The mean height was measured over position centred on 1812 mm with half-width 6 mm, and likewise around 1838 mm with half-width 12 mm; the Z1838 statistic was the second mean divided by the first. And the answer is 0.96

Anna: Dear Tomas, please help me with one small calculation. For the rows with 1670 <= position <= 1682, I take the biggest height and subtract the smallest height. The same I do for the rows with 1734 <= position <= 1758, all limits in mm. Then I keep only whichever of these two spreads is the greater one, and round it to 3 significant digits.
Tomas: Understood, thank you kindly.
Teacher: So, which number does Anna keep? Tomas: 13.1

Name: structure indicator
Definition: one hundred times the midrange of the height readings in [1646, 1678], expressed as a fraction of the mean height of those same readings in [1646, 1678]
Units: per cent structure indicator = 100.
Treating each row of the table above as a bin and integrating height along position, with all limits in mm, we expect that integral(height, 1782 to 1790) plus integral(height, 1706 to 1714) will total 2810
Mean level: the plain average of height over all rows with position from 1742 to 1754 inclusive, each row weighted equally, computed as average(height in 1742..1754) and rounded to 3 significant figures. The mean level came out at 167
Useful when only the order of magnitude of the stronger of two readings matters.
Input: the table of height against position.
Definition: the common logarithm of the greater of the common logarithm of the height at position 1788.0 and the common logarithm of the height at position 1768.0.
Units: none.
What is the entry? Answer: 0.356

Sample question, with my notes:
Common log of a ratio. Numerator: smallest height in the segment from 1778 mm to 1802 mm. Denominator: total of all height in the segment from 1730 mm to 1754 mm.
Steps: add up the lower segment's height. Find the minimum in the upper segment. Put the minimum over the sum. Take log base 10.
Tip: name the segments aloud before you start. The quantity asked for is -0.79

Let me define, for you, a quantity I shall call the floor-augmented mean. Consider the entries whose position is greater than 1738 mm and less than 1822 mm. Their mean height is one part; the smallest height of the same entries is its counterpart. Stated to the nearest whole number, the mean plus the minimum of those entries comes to 328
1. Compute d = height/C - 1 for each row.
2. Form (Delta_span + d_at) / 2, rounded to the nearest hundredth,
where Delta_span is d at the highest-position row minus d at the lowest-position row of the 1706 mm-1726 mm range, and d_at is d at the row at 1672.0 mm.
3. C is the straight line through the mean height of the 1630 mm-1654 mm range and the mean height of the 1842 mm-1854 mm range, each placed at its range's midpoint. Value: -0.08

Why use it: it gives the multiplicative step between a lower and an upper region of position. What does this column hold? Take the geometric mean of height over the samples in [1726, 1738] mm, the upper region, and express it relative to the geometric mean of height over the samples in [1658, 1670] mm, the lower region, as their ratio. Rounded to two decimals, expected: 1.10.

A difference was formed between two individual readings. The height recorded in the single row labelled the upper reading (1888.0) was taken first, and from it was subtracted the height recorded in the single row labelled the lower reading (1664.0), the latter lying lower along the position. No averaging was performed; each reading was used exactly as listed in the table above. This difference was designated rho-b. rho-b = 14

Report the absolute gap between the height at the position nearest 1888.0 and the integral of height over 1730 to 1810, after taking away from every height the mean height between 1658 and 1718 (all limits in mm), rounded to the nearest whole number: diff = 1085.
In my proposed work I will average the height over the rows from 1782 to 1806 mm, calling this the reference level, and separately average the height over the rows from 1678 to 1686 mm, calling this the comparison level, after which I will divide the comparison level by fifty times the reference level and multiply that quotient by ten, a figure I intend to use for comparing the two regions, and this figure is 0.181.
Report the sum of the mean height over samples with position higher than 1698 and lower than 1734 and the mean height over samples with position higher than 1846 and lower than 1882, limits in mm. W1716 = 335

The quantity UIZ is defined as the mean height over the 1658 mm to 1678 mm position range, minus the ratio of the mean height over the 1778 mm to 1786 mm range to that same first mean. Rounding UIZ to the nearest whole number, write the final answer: 150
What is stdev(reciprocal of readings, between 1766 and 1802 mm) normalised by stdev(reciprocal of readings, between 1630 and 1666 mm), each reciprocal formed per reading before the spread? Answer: 1.3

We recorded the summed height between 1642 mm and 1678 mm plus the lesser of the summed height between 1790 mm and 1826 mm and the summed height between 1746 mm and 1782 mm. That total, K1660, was 2882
